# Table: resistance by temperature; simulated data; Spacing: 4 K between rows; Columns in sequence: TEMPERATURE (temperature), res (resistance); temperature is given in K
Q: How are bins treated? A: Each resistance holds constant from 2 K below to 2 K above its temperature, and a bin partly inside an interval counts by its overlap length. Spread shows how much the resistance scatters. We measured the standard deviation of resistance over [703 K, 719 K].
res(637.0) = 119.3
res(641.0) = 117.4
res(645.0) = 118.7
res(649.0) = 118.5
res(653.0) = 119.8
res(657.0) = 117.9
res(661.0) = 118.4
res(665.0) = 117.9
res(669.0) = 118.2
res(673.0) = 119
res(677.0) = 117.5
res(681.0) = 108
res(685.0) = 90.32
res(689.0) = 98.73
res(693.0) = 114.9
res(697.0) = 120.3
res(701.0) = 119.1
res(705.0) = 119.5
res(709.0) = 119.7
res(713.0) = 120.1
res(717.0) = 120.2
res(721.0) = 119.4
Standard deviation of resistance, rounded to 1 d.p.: 0.3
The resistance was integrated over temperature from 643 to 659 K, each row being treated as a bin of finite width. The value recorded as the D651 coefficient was 1900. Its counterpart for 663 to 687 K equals 2684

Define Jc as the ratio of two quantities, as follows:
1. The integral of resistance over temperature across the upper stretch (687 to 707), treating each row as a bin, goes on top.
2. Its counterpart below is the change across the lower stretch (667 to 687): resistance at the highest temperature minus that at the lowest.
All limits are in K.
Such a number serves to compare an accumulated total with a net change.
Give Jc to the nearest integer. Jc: -82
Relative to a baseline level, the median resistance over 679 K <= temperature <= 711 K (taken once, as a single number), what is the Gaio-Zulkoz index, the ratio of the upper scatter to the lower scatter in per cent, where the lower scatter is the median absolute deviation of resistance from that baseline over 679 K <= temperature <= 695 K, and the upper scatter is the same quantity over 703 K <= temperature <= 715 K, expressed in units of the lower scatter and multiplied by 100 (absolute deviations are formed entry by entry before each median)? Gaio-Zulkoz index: 20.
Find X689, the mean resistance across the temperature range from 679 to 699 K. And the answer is 106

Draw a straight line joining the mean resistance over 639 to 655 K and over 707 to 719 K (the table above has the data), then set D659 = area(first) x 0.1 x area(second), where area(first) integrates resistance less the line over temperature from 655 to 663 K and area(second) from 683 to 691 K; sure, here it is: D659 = 112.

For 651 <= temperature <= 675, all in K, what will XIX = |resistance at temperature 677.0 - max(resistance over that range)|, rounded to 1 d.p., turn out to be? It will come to 2.3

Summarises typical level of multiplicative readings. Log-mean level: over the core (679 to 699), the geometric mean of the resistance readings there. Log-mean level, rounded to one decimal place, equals 105.9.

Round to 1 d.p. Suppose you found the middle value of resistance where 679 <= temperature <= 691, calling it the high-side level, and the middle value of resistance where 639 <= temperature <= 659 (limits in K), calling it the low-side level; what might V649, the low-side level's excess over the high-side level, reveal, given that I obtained 19.8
